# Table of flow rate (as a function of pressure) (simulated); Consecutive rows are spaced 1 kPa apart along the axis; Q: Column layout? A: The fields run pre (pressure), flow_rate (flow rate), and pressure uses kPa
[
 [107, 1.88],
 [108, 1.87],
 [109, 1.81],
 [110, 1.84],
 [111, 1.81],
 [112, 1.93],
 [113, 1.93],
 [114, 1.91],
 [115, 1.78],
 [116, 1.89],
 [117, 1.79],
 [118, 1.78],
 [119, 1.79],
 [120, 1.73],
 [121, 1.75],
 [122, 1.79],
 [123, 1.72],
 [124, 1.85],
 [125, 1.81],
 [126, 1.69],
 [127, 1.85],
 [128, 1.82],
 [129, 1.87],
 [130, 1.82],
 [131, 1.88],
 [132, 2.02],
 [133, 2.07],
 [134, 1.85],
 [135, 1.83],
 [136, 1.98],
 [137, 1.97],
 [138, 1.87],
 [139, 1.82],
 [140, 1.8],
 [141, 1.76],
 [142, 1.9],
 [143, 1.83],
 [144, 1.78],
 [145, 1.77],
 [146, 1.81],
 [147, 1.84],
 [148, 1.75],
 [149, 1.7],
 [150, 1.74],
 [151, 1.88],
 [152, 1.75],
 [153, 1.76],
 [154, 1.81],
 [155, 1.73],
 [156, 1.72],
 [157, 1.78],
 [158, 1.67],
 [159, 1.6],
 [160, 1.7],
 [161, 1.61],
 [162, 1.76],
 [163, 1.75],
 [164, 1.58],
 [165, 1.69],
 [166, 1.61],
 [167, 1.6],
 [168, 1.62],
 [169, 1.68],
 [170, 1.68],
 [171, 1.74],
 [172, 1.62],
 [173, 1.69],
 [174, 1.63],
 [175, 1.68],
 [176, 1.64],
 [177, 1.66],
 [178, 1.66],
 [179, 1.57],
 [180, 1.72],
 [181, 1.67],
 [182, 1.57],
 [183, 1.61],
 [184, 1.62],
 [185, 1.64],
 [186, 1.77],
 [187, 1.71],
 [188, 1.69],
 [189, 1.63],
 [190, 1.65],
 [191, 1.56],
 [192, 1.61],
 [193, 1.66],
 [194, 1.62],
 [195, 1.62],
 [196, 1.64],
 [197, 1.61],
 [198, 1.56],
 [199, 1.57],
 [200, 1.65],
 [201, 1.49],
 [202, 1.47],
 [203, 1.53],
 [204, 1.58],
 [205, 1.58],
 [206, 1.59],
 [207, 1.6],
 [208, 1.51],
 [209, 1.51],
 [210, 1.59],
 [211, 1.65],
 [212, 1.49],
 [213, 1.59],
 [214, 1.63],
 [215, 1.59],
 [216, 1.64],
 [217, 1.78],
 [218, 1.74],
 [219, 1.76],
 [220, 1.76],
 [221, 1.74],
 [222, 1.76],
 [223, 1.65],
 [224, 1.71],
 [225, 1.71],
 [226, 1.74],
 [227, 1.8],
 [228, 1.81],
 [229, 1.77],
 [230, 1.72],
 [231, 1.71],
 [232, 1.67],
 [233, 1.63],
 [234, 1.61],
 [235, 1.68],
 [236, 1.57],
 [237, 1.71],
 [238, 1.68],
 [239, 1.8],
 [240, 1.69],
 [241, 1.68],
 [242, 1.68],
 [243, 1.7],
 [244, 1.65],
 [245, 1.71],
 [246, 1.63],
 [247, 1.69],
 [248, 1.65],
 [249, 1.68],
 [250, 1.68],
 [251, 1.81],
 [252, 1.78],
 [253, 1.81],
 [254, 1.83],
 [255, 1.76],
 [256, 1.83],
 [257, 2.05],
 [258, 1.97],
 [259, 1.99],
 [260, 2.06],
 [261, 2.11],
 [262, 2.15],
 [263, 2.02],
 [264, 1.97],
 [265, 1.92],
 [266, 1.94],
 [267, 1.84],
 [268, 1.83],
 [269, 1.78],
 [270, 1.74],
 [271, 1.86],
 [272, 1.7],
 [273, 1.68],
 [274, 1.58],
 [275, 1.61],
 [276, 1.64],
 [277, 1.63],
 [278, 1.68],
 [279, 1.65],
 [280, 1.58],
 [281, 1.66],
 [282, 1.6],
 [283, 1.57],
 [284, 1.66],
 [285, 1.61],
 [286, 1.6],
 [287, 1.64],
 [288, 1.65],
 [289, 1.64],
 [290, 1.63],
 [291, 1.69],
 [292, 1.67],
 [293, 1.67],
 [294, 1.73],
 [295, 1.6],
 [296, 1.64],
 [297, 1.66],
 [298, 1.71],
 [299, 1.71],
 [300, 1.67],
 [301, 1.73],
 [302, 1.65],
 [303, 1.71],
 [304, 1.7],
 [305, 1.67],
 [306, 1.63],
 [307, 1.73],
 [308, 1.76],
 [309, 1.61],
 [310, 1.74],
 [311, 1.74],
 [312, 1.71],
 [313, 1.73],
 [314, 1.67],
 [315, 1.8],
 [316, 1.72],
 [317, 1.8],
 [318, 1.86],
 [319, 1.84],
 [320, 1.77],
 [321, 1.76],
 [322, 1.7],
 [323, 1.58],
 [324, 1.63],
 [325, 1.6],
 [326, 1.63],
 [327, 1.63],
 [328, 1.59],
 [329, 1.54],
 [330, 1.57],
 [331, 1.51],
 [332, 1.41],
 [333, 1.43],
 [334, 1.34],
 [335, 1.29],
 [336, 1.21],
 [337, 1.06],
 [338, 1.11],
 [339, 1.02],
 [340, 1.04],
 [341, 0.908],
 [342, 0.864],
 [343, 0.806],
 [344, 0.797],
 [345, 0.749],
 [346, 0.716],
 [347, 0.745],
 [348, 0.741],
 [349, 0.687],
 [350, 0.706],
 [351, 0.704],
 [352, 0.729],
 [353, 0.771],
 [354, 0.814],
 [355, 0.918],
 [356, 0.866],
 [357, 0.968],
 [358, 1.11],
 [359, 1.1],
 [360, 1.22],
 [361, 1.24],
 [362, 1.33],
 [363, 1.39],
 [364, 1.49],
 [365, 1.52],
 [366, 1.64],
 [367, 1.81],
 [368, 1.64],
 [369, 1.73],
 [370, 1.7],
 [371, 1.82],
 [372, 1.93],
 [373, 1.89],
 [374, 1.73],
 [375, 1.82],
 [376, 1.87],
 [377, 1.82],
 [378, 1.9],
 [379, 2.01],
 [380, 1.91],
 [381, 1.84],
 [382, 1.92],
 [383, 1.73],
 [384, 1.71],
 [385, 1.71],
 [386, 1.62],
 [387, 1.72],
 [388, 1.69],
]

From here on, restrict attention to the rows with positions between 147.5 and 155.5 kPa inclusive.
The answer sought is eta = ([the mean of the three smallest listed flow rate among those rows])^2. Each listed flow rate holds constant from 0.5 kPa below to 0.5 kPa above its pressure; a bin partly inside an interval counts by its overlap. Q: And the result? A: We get 3.0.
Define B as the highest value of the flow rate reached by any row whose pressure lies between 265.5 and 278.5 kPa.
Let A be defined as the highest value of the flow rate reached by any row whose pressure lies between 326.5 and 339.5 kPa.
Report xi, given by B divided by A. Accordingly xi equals 1.19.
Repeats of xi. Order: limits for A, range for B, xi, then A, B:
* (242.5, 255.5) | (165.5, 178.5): 0.95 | 1.83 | 1.74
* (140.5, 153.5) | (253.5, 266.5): 1.13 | 1.9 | 2.15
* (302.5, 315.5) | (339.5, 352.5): 0.58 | 1.8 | 1.04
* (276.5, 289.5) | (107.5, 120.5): 1.15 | 1.68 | 1.93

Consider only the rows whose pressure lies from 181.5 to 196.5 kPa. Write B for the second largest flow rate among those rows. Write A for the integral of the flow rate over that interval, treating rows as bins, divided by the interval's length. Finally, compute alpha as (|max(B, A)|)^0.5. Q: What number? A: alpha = 1.31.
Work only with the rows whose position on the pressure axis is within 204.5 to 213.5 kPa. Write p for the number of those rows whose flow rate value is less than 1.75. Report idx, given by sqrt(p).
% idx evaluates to 3.0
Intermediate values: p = 9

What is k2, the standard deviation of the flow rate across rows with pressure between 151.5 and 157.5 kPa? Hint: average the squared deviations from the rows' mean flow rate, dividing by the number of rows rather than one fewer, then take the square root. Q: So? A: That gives 0.030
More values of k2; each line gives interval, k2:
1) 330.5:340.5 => 0.170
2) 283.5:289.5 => 0.021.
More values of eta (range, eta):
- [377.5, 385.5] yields 2.9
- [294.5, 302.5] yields 2.7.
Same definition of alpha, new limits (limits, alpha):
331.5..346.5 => 1.19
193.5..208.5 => 1.28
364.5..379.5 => 1.39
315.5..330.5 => 1.36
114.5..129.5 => 1.37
